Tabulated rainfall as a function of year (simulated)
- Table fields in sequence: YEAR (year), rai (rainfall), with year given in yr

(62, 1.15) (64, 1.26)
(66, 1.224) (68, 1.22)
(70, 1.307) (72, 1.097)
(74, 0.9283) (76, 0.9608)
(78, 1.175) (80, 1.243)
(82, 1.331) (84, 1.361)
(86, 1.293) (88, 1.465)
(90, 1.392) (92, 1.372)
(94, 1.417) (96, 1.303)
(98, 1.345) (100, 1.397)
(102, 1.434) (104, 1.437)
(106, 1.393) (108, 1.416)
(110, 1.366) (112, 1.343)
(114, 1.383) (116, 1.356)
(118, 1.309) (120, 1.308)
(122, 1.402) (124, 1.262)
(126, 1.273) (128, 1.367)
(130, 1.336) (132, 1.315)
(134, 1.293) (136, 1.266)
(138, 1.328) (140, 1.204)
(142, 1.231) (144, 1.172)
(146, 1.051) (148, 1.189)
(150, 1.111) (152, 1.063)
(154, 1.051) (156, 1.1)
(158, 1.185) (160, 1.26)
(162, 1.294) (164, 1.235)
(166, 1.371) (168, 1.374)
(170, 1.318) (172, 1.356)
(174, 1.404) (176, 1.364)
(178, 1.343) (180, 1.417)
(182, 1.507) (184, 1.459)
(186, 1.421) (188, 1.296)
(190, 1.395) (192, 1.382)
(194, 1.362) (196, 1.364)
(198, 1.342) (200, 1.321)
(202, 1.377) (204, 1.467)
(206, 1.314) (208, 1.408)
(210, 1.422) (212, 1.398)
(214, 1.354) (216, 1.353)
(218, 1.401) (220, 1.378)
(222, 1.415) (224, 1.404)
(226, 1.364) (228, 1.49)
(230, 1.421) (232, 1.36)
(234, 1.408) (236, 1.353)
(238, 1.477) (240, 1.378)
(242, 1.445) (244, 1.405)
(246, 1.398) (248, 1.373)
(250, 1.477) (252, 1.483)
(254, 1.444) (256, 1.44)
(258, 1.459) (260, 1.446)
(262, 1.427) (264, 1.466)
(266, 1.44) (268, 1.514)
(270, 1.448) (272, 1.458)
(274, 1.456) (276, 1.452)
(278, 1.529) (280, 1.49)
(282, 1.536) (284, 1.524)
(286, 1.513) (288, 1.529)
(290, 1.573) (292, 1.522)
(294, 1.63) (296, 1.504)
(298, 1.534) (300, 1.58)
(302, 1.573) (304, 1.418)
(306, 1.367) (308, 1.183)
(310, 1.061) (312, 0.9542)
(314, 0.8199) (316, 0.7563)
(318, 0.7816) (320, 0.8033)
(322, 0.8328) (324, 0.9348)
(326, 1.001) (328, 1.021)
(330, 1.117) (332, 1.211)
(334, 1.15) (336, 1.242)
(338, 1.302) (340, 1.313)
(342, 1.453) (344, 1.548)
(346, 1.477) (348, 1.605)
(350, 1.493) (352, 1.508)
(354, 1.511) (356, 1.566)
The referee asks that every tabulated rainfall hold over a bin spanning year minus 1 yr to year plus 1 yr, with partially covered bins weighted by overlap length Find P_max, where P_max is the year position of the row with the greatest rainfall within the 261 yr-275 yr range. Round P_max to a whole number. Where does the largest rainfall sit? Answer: 268 yr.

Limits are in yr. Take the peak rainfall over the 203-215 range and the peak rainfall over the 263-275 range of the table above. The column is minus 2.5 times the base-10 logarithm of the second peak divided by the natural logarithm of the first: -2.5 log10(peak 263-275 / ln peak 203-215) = -1.49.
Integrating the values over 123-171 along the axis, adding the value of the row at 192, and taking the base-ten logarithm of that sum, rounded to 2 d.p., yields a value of 1.78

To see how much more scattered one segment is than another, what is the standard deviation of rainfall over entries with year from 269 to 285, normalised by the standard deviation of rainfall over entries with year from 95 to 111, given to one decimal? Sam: 0.8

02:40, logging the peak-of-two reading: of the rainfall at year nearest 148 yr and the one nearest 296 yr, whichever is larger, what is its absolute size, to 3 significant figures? 1.50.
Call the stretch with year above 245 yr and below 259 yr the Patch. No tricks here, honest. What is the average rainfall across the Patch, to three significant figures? 1.44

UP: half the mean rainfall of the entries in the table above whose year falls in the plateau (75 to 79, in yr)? 0.53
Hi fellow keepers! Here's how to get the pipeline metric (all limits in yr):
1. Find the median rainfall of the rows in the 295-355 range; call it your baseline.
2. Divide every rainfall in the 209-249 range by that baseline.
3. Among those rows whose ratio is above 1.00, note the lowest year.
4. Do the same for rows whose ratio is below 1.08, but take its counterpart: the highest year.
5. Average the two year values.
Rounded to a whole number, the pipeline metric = 229 yr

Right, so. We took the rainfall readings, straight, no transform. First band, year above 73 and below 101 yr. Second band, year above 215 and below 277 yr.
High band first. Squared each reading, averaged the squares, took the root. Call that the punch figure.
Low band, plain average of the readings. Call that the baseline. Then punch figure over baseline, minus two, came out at -0.89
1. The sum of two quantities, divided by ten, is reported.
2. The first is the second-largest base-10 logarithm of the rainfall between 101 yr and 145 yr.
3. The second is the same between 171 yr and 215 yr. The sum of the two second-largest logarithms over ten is 0.0323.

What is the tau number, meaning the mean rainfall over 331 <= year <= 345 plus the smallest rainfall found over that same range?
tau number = 2.5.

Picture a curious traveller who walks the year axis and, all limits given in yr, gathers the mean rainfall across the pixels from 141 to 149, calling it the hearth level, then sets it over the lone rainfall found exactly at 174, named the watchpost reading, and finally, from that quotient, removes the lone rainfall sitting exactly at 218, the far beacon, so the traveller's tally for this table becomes -0.57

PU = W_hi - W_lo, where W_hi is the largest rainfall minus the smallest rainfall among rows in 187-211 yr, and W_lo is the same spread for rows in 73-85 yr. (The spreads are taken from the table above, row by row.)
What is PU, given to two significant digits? -0.26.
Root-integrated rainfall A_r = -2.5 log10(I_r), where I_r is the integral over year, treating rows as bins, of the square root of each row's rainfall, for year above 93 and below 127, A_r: -4.0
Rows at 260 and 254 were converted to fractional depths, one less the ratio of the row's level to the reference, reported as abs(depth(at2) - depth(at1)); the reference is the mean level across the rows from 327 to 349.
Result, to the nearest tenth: 0.0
